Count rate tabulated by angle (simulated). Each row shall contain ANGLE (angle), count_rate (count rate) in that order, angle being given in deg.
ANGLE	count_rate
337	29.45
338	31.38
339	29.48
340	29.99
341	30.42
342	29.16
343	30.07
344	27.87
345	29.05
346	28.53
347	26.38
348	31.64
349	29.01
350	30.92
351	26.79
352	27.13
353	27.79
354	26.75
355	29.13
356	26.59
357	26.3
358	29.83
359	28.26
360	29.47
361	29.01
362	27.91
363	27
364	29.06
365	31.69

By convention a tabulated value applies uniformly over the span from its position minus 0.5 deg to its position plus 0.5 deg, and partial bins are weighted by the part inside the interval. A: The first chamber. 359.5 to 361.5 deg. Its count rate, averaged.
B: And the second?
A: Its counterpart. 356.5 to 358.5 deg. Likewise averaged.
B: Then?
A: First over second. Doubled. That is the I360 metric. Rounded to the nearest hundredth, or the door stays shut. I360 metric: 2.08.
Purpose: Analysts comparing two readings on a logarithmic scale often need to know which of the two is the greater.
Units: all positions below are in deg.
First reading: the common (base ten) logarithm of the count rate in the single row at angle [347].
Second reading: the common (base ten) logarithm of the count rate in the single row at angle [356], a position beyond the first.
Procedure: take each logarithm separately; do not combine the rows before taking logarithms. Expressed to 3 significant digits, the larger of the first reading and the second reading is 1.42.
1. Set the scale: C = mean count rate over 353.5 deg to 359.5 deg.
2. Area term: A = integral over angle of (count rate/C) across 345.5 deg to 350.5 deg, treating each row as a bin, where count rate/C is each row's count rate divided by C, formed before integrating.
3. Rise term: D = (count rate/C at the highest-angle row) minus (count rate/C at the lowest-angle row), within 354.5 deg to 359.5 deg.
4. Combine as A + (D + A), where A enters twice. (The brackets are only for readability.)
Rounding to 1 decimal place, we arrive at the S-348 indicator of 10.5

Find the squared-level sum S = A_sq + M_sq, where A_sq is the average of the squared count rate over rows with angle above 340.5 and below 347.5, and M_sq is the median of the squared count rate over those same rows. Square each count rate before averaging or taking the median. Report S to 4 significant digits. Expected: 1674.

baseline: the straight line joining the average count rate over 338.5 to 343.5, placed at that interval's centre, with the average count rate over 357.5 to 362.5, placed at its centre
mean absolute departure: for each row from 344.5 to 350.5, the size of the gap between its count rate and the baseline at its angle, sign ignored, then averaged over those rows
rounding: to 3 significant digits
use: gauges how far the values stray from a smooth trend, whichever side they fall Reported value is 1.48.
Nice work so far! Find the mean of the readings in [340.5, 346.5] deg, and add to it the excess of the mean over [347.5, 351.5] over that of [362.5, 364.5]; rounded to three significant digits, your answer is 30.7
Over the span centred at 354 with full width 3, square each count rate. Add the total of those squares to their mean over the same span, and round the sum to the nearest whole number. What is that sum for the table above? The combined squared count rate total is 3115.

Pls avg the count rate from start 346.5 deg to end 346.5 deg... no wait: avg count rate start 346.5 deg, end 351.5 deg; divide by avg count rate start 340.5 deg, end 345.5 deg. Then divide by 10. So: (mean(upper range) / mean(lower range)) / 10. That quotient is 0.099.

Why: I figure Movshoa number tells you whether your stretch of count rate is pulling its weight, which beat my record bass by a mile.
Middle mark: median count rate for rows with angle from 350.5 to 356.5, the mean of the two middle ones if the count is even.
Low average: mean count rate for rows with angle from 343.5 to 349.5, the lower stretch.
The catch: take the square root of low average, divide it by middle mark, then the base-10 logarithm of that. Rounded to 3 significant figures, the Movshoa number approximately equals -0.701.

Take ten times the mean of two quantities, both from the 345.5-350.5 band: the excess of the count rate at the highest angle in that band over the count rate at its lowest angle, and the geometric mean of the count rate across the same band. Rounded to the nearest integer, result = 158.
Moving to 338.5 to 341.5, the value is 155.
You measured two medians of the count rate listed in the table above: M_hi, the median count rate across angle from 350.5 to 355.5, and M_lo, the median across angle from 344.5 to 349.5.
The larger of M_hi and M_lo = 29.01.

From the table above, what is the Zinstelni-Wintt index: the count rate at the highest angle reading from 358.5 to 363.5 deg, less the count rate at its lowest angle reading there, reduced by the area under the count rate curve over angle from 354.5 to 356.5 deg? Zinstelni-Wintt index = -57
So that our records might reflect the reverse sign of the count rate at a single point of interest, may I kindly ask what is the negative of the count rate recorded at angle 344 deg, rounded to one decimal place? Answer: -27.9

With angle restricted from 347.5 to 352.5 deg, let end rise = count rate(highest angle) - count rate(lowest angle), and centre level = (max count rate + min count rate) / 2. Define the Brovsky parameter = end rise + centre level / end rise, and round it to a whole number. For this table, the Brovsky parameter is -11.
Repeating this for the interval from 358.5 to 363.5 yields -24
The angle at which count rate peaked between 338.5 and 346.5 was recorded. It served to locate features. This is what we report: 341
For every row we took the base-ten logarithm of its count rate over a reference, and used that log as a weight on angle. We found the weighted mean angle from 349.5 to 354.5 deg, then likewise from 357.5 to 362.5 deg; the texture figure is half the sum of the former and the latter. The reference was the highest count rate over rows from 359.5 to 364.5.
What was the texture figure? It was 357.0 deg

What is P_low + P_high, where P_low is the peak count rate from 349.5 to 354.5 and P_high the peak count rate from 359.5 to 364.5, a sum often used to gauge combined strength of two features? 60.4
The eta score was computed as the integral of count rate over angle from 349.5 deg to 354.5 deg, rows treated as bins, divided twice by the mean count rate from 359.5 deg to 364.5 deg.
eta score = 0.172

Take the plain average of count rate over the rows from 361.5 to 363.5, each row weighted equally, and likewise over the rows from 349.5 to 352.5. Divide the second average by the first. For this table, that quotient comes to 1.03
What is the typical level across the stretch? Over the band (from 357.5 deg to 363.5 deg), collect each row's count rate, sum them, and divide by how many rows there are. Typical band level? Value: 28.6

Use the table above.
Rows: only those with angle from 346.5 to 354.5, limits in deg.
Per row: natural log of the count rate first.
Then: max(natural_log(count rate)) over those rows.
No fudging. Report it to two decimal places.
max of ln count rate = 3.45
